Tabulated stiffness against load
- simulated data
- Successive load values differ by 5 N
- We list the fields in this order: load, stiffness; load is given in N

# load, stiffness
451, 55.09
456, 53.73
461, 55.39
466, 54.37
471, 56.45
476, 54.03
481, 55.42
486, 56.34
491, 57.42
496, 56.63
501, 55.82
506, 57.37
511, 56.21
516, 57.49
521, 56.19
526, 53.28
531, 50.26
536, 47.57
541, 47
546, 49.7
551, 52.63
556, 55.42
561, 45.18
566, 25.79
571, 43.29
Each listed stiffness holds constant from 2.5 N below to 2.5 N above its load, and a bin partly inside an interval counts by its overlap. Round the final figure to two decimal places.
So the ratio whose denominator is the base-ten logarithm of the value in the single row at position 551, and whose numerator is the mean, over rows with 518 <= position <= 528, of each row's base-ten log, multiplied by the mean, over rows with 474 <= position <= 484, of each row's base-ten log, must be 1.76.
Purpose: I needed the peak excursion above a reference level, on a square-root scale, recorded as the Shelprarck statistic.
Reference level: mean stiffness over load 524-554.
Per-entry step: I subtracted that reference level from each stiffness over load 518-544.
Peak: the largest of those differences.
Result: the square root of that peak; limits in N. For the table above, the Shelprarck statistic 2.47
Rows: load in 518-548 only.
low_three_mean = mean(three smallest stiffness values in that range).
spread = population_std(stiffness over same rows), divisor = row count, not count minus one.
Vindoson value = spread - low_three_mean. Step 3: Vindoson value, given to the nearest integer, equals -45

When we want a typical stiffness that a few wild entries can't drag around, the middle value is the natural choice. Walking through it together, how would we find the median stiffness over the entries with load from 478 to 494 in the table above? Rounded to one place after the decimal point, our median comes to 56.3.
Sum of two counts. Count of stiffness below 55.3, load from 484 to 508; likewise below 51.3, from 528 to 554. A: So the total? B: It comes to 4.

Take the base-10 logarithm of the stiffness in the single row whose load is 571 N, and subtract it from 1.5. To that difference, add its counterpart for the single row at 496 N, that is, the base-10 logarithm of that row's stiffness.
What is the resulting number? 1.62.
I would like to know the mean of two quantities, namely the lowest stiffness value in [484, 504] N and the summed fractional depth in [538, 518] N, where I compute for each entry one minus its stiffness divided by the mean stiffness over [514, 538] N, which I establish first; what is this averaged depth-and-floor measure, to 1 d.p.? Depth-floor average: 28.0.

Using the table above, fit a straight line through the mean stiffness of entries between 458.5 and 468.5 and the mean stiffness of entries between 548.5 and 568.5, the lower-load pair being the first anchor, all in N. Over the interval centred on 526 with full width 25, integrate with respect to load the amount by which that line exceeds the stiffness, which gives -118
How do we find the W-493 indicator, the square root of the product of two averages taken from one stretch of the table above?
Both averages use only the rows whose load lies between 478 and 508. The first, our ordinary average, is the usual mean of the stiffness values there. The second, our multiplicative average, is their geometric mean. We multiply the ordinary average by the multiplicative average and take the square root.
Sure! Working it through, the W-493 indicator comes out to 56.5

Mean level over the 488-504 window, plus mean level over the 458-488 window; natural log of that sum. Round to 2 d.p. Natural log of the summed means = 4.72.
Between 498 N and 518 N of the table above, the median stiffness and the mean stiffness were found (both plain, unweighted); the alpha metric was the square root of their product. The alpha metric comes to 57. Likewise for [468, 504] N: 56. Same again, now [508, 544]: 53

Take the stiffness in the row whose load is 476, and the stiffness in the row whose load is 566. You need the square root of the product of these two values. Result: 37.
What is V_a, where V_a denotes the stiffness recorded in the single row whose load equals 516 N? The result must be 57.49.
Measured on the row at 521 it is 56.19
